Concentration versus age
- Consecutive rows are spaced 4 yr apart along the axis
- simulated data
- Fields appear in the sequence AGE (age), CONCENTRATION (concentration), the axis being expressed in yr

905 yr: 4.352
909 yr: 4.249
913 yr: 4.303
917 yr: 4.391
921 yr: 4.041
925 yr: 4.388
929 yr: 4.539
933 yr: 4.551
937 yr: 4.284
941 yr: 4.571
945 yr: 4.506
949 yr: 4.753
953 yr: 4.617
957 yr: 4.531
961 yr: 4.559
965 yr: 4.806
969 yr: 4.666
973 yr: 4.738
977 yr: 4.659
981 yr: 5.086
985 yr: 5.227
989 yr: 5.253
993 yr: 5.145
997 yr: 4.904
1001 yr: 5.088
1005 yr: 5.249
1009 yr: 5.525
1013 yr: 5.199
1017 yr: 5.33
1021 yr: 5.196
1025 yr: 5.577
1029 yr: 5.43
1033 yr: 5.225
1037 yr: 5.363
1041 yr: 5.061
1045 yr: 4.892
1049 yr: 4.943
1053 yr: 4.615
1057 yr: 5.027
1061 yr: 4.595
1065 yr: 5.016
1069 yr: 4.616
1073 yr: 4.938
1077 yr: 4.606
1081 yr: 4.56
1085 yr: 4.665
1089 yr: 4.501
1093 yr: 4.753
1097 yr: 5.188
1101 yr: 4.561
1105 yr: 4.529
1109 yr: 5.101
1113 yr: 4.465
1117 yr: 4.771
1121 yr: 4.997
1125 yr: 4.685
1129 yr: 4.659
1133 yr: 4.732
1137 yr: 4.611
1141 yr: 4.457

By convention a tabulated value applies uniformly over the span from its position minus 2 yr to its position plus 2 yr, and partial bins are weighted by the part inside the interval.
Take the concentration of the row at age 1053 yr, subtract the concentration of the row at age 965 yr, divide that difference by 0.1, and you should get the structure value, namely -2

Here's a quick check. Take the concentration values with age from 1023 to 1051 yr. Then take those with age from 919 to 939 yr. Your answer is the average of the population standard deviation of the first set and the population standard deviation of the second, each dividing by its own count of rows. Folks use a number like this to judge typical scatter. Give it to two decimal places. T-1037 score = 0.21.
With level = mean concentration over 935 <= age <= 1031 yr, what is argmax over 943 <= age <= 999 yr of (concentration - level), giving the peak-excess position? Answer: 989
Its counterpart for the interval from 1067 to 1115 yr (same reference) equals 1097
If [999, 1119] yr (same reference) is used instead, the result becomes 1025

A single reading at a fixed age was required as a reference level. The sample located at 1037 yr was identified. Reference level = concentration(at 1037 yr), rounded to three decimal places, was 5.363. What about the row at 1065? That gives 5.016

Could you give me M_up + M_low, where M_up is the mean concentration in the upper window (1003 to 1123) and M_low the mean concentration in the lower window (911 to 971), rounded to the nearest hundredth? 9.45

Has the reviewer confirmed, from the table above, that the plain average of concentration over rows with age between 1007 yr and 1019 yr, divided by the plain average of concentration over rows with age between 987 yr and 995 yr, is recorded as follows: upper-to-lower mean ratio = 1.03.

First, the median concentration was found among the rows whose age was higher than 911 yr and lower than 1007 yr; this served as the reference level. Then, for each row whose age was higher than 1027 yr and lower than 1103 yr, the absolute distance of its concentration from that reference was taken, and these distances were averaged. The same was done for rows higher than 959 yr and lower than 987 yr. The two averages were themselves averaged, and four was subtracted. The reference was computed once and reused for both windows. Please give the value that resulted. -3.76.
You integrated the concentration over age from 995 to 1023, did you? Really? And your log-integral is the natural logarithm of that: 5.0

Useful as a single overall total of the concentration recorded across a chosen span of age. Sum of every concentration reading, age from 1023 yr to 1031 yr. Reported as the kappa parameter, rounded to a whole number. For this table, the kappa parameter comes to 11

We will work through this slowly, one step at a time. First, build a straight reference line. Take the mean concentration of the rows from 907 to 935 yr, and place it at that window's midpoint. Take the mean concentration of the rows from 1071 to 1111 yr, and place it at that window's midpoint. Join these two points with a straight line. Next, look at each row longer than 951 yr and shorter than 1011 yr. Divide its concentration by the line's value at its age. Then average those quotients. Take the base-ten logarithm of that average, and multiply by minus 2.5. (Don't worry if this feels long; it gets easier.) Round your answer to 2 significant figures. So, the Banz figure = -0.10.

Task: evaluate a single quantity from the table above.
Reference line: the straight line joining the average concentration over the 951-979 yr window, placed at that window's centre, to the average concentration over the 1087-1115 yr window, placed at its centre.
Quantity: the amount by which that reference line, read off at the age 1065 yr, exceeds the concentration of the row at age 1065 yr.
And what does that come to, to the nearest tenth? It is -0.3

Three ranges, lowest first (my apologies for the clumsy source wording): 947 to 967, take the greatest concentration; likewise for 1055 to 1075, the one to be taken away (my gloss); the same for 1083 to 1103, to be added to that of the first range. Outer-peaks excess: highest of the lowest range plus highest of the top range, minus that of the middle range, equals 5.0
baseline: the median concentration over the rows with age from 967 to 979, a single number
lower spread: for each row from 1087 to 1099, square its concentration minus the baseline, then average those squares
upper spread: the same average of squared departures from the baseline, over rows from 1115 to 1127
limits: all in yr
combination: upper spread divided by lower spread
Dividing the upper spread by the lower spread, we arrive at 0.4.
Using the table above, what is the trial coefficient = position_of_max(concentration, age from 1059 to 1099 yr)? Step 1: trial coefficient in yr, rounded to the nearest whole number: 1097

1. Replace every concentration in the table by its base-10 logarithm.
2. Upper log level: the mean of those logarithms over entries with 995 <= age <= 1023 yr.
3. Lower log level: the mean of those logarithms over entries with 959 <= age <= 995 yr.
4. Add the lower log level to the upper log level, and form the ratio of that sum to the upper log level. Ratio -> 1.96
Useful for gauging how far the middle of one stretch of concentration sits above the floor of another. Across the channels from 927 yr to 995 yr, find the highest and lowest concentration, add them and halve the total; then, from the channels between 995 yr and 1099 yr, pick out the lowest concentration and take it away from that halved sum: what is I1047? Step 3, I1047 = 0.3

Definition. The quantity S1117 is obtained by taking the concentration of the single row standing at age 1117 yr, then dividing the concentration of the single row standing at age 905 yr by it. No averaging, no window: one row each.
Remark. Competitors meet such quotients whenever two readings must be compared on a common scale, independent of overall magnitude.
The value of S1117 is 0.91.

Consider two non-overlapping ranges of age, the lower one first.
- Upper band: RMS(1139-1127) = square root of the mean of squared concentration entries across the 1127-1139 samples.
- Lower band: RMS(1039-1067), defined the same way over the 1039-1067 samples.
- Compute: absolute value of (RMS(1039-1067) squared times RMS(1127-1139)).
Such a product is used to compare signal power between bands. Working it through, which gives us 111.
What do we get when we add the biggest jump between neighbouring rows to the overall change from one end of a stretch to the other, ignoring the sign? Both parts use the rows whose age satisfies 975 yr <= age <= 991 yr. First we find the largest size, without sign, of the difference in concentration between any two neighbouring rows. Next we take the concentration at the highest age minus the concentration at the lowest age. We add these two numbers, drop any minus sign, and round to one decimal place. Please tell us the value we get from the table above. 1.0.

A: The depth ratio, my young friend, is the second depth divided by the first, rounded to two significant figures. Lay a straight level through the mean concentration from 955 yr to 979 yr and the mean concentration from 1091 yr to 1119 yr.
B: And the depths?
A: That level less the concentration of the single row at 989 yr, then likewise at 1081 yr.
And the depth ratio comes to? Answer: -0.33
